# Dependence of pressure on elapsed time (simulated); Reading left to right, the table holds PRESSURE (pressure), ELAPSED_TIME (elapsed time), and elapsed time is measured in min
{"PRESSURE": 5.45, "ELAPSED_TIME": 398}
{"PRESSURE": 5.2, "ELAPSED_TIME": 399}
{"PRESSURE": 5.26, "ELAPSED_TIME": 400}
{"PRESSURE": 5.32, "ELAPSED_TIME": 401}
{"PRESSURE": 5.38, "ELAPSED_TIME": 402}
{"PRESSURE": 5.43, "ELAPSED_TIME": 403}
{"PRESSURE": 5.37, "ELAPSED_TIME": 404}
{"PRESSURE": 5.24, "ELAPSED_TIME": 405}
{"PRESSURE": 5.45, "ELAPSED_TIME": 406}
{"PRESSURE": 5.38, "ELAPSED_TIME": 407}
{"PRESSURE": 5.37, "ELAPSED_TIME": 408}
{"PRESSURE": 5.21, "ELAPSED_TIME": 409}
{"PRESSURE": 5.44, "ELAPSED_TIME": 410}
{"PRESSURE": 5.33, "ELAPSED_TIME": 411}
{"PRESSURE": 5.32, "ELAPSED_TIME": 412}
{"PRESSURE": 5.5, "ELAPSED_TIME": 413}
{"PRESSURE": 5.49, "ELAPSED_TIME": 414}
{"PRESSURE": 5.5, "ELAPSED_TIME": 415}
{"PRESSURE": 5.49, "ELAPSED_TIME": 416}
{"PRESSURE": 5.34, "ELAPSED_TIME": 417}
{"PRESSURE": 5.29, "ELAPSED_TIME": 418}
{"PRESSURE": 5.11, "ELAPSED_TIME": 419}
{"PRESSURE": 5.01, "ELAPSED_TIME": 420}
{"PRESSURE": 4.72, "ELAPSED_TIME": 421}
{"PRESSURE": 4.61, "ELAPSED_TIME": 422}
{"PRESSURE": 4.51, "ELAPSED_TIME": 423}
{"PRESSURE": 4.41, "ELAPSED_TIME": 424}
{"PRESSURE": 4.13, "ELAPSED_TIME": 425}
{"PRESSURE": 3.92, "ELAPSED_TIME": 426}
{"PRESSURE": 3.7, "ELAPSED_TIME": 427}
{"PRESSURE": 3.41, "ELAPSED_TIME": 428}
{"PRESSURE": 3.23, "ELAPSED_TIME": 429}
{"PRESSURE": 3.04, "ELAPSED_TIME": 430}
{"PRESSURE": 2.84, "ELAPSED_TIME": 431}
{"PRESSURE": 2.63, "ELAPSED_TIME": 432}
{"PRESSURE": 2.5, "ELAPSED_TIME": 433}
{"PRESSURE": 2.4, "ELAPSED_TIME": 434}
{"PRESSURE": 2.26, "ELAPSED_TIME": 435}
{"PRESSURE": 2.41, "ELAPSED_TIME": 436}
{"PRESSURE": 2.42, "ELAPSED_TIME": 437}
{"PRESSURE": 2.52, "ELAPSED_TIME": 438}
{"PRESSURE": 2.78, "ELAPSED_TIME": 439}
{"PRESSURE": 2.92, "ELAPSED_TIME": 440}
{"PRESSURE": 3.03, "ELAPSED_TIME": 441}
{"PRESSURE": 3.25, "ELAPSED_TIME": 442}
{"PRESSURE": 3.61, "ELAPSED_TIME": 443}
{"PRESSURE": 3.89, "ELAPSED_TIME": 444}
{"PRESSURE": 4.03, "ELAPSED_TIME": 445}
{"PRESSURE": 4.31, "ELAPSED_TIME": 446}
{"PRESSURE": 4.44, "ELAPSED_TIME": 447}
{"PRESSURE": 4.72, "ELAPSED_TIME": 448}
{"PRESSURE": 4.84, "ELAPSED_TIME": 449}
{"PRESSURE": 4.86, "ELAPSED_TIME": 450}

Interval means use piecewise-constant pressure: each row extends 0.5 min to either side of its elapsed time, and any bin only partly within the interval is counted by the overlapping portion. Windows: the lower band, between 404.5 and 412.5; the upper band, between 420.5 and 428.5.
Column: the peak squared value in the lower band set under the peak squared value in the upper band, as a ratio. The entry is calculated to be 0.8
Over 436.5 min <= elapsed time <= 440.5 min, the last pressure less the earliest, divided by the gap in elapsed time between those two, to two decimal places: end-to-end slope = 0.17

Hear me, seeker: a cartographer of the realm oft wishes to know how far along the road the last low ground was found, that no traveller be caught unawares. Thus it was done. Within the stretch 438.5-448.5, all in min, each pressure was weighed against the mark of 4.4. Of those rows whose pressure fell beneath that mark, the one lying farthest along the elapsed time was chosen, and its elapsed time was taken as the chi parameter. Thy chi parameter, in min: 446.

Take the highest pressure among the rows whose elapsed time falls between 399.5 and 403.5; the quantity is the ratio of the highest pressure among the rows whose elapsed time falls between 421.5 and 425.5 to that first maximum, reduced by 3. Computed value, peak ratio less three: -2.15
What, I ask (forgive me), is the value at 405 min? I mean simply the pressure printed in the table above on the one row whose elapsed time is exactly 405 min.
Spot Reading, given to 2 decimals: 5.24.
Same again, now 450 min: 4.86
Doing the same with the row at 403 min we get 5.43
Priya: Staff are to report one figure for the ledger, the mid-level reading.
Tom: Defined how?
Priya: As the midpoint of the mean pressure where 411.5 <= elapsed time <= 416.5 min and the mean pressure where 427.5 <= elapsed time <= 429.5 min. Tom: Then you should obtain 4.39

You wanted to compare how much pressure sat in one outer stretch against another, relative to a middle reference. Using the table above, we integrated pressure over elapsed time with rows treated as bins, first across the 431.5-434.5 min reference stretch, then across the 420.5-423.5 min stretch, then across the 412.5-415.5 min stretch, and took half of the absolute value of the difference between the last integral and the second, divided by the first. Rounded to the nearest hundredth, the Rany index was 0.18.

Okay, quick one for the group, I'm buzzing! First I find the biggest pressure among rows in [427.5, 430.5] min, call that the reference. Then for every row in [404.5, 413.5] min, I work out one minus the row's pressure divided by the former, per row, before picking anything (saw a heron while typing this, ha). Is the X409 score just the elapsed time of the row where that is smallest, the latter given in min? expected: 413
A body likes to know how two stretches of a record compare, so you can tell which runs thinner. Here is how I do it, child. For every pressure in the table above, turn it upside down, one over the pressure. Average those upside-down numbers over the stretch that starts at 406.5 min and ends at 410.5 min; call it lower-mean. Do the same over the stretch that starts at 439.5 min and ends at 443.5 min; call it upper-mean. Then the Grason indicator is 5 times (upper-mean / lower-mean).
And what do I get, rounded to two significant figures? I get 8.4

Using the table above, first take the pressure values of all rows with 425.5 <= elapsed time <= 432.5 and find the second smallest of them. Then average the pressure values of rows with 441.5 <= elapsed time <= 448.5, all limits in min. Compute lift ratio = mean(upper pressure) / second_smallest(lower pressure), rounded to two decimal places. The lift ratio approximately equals 1.42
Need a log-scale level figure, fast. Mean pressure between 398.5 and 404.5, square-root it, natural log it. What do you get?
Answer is 0.84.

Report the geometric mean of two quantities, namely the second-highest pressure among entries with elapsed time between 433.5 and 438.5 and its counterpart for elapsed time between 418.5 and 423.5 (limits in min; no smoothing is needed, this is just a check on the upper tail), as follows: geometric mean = 3.5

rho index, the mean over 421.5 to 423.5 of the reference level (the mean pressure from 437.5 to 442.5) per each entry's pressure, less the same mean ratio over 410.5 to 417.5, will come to 0.10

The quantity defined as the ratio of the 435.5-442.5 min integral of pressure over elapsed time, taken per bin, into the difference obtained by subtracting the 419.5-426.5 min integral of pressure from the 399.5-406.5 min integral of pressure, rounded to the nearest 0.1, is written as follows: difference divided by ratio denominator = 0.3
